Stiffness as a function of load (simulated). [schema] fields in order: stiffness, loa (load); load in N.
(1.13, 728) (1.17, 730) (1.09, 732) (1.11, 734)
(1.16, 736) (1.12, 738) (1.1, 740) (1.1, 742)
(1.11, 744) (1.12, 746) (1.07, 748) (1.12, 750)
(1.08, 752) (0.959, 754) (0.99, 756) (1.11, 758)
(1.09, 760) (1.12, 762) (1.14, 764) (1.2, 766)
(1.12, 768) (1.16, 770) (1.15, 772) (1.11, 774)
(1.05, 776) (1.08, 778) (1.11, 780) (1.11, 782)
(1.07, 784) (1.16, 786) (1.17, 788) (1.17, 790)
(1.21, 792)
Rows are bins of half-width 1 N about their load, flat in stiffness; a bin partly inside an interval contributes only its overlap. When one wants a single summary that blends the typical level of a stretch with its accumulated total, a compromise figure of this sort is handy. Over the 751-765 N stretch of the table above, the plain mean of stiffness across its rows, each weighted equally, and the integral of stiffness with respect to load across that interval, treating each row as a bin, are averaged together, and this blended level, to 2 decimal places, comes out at 8.02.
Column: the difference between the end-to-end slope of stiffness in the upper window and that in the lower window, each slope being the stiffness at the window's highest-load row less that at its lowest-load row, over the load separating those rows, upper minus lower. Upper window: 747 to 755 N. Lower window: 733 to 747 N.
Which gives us -0.02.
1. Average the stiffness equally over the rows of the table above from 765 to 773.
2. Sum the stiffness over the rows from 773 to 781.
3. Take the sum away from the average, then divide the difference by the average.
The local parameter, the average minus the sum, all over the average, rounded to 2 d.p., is -2.76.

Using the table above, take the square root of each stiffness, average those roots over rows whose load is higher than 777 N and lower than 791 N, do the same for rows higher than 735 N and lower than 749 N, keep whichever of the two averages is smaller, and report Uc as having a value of 1.05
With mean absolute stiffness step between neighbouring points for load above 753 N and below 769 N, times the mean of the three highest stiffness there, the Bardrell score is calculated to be 0.059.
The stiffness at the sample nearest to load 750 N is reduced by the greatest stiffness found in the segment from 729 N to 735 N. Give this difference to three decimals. -0.050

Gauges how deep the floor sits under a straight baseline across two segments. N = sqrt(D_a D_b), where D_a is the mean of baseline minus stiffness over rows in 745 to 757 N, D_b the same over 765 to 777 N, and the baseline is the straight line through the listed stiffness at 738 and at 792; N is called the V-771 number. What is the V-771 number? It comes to 0.061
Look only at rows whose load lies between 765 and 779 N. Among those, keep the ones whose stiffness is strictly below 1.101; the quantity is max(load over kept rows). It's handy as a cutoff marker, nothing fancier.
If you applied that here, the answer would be 778 N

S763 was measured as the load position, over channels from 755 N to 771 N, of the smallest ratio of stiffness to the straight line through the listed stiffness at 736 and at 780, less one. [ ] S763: 756 N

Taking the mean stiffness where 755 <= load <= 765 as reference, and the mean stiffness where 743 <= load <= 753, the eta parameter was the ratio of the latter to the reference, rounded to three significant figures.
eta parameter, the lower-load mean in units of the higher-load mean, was 1.01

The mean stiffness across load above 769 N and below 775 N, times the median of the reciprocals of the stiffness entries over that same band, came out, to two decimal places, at 0.99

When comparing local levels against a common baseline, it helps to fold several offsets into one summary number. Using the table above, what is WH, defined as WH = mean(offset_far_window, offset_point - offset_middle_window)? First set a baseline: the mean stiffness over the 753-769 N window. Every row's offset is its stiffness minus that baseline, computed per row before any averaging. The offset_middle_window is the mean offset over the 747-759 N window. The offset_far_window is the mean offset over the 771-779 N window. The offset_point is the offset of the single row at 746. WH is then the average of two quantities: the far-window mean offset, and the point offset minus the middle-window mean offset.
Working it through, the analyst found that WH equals 0.036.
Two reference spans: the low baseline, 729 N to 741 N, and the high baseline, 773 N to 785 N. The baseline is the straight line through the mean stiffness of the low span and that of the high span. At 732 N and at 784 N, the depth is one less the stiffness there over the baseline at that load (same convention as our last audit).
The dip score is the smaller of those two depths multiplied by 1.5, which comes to 0.020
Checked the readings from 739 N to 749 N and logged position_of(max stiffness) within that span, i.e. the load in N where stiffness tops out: 746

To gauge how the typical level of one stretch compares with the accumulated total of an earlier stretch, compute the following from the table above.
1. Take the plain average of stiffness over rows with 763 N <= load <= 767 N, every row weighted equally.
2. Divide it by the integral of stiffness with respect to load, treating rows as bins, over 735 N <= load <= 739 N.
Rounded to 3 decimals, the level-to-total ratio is 0.257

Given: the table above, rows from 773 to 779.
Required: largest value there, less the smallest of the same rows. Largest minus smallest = 0.060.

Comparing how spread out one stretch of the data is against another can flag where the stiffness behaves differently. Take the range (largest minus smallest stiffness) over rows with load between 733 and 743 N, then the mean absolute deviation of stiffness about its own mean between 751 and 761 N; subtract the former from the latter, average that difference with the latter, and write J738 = 0.03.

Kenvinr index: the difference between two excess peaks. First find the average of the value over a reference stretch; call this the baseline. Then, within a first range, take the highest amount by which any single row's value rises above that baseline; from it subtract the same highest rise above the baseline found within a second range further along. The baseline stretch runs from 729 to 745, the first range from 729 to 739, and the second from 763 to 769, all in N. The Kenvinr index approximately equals -0.03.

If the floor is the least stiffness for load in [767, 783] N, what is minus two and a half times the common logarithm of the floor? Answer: -0.05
